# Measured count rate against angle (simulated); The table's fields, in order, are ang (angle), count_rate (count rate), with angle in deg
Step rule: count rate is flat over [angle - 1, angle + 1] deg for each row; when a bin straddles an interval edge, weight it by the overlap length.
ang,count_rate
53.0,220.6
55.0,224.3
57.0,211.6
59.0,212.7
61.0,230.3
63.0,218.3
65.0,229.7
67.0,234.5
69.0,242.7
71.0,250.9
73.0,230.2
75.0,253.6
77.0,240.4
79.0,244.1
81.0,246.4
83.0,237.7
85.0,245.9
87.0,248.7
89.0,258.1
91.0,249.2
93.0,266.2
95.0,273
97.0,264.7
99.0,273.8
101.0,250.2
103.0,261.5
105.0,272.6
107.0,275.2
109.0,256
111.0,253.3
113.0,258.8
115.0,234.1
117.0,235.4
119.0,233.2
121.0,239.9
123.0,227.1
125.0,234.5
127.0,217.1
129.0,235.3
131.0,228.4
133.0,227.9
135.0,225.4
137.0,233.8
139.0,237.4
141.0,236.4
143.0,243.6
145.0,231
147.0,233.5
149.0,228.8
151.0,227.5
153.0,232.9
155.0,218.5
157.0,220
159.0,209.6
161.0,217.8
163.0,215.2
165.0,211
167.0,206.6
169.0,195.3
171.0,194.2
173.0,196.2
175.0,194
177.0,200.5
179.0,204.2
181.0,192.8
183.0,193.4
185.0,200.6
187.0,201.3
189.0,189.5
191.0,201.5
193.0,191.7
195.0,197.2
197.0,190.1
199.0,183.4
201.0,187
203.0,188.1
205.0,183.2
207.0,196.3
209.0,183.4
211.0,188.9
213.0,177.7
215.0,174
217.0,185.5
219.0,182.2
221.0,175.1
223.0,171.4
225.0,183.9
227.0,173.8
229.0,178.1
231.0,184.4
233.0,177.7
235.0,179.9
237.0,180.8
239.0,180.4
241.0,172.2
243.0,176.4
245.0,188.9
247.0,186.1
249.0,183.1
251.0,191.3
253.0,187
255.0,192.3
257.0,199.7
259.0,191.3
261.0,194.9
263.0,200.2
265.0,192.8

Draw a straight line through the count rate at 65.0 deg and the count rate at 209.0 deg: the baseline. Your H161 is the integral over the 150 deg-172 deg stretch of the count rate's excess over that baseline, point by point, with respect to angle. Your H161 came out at 323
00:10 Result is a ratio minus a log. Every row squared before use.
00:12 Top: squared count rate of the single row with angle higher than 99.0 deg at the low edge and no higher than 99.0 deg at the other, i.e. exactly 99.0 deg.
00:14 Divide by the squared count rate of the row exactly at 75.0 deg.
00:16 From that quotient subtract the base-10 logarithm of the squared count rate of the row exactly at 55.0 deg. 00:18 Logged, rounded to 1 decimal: -3.5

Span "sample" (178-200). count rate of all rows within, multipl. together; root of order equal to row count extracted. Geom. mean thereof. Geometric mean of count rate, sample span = 195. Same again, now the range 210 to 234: 179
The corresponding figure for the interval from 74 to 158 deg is 243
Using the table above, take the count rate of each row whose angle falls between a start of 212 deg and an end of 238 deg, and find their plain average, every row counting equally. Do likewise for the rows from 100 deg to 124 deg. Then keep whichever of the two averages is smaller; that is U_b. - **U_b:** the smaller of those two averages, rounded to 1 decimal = 178.8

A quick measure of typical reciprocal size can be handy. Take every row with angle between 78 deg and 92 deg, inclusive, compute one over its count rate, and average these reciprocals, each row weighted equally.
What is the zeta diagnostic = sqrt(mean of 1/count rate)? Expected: 0.064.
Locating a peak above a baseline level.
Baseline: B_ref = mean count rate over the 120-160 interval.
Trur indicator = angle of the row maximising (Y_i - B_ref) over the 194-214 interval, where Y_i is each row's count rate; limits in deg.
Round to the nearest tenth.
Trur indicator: 195.0 deg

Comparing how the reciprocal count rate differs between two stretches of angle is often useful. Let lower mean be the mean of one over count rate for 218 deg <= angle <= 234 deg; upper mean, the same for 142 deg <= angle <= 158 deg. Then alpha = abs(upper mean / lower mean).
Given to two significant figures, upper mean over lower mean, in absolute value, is 0.78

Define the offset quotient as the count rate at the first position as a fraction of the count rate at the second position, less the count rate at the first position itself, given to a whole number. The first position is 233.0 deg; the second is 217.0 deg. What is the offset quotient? -177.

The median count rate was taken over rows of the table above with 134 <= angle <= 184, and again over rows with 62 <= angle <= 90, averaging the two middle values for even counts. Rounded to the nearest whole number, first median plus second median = 461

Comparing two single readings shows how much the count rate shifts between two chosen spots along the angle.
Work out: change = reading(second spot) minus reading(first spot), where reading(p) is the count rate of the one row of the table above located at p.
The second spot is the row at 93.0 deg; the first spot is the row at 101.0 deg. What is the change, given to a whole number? 16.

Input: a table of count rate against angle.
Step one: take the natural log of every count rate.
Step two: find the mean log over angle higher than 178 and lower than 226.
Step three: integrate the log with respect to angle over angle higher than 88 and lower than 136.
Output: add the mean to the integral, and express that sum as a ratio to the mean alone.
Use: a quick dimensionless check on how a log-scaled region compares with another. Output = 51.5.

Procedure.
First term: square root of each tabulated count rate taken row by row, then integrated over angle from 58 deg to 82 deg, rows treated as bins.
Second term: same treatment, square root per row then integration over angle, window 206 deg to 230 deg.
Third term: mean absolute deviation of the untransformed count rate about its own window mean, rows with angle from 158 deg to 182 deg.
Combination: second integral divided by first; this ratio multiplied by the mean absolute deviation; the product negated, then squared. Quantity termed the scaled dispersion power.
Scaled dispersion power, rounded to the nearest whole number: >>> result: 44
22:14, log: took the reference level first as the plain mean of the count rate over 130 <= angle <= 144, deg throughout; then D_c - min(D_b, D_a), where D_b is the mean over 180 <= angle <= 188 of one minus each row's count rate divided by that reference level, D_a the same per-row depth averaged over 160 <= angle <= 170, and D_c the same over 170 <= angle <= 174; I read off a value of 0.06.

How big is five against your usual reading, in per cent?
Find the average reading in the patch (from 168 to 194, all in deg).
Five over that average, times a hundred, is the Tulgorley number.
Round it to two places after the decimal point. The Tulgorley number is 2.54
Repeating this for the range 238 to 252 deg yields 2.74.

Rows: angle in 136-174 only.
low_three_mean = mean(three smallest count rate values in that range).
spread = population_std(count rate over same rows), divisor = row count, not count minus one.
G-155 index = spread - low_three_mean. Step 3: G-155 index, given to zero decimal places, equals -180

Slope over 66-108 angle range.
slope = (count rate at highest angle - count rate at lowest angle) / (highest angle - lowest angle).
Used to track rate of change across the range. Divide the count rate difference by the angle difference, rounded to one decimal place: 1.0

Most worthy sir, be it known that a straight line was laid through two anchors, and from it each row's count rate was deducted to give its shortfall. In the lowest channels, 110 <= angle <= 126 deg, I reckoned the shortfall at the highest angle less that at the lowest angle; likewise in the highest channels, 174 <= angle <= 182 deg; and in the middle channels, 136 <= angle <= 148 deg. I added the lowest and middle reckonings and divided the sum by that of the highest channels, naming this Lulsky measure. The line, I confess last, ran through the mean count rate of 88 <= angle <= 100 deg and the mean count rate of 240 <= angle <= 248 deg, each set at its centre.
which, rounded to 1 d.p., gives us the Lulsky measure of -2.7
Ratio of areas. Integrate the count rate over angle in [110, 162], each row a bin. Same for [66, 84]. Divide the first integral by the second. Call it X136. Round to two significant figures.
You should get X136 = 2.8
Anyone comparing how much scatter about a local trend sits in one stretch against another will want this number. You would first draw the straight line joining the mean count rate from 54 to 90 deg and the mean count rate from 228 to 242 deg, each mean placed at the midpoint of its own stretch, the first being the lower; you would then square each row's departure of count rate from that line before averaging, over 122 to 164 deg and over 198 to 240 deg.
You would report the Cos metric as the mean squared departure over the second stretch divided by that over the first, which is 0.12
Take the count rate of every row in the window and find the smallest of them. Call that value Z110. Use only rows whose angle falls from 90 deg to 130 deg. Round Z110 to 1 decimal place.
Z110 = 217.1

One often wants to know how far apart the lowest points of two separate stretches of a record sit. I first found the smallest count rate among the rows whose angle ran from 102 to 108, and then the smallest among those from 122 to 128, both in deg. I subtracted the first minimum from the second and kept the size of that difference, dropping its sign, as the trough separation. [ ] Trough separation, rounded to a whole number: 44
